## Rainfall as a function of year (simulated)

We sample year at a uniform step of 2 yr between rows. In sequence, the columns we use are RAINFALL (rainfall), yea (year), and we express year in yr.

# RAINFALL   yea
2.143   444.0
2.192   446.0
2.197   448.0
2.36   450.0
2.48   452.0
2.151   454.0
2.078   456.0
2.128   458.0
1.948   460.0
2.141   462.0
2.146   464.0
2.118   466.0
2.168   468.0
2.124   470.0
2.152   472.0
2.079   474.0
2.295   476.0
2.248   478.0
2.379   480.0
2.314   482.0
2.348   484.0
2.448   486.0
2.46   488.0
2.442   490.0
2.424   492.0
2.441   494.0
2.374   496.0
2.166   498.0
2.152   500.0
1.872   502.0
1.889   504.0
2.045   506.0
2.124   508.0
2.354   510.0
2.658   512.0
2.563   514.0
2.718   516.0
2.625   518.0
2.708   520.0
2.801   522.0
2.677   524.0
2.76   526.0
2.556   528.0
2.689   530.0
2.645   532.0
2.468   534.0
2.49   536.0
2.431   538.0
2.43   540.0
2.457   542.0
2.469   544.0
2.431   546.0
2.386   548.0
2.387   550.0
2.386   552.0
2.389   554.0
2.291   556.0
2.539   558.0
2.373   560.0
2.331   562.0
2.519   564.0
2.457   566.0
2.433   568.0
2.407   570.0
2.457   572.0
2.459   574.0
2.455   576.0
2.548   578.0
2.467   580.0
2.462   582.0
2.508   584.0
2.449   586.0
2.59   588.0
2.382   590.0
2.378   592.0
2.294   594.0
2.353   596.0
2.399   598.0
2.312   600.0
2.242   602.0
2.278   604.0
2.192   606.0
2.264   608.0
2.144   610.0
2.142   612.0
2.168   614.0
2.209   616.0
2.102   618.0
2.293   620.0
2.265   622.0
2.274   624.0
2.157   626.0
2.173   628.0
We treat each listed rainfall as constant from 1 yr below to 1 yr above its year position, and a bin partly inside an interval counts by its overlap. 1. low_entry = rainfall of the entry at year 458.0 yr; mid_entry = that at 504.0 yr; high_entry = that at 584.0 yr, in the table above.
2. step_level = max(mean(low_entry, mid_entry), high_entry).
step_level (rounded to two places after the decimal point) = 2.51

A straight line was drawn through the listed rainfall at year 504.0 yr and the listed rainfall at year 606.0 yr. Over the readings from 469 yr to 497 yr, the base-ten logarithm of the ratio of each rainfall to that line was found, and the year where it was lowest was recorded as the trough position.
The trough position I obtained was 474.0 yr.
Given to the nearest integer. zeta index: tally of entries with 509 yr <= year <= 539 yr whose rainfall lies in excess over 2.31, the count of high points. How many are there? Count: 15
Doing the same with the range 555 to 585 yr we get 14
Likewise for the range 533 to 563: 14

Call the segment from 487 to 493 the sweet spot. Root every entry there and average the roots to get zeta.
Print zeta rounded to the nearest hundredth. 1.56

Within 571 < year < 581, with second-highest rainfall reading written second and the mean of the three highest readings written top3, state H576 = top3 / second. 1.01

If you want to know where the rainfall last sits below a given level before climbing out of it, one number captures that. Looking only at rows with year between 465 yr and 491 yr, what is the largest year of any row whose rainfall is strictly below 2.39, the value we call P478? 484.0 yr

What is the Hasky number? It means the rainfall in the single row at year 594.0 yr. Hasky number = 2.294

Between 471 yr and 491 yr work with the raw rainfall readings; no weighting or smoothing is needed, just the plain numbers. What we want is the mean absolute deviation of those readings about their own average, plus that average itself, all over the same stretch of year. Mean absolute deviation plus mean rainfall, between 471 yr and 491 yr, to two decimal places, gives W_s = 2.42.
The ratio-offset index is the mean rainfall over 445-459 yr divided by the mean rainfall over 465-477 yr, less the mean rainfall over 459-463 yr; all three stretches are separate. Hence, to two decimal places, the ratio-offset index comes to -1.01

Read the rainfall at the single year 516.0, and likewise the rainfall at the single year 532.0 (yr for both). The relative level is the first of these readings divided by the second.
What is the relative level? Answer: 1.03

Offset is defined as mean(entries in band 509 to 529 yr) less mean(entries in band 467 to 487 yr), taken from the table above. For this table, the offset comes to 0.4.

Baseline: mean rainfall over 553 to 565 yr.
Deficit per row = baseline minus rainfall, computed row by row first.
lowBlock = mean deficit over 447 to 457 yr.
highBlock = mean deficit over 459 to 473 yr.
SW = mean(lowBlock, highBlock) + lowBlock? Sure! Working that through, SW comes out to 0.38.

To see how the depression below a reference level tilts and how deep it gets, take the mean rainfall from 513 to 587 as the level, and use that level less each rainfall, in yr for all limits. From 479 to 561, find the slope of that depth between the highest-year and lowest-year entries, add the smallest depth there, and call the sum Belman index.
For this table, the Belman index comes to -0.30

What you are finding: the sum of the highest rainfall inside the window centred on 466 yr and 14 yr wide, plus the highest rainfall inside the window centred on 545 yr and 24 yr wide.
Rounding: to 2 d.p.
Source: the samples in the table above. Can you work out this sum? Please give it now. 4.66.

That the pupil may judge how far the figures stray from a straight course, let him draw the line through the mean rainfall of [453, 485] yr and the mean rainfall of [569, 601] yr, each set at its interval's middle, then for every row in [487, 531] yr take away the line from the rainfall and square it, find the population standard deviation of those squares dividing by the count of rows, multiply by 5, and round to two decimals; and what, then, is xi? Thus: 0.36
